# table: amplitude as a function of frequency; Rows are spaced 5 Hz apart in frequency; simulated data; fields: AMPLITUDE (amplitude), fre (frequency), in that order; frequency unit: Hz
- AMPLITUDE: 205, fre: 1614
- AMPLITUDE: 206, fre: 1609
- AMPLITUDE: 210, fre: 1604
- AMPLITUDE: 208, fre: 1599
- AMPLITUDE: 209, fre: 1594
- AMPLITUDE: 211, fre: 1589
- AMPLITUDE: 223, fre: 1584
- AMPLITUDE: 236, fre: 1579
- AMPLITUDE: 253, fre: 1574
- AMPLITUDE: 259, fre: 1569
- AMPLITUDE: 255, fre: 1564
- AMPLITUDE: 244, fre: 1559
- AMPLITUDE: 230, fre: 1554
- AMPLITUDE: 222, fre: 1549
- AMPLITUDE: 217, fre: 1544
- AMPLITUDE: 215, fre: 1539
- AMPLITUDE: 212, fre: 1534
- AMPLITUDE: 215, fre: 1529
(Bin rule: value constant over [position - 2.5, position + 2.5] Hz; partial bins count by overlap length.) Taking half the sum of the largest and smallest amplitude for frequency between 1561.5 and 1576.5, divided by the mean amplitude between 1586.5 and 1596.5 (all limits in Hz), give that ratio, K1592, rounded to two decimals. 1.22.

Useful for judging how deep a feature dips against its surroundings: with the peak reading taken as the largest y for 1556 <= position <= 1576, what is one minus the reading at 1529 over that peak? 0.17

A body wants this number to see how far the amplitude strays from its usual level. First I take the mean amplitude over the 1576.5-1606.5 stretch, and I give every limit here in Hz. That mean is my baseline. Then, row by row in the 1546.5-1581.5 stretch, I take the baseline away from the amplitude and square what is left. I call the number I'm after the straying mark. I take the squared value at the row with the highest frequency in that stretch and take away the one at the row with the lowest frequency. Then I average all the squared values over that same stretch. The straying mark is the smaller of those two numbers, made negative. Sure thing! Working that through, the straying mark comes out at -359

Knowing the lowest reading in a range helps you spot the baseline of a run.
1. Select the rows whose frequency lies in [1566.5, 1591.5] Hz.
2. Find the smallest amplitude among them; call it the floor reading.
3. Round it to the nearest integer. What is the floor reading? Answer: 211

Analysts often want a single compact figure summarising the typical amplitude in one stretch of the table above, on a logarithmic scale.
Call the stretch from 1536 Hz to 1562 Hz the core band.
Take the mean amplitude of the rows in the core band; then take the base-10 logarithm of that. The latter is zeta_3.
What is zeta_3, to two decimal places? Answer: 2.35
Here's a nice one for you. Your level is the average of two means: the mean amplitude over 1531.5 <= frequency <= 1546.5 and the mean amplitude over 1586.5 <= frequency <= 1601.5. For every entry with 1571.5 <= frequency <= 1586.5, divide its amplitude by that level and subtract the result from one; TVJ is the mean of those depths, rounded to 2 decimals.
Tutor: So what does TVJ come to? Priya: -0.12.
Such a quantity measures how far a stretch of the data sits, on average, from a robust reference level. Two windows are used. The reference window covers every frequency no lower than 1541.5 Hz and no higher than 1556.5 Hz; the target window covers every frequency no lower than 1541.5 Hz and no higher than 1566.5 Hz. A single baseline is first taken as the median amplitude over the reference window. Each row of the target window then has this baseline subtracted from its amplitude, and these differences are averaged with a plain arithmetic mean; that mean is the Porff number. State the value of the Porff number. 12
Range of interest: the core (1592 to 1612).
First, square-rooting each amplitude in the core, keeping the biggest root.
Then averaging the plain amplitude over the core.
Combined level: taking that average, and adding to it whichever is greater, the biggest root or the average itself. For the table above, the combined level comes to 416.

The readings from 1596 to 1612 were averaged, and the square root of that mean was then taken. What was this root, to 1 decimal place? 14.4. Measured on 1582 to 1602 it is 14.6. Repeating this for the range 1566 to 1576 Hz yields 16.0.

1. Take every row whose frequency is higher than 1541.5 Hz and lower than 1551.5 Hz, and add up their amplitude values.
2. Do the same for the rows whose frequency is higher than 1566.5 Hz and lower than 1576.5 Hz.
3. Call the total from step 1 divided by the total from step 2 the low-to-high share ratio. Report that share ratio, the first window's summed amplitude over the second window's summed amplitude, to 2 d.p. 0.86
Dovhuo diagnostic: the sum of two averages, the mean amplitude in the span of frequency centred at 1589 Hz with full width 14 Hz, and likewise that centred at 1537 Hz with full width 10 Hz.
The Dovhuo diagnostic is 428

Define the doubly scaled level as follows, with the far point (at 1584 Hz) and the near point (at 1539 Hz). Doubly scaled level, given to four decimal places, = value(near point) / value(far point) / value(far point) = 0.0043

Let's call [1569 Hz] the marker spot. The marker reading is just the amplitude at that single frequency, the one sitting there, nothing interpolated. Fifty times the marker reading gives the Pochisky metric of 12950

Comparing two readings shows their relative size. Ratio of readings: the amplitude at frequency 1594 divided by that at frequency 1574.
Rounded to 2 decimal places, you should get 0.83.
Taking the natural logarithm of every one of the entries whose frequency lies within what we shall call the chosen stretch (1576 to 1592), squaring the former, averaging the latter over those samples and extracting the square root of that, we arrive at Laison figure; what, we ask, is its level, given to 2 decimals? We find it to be 5.41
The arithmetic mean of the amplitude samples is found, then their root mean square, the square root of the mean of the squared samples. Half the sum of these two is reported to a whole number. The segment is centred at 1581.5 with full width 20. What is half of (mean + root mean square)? 231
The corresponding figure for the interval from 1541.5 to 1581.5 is 240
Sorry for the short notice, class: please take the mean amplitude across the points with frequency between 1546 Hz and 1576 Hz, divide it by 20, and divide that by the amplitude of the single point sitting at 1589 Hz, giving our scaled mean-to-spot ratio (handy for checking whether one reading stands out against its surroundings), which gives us 0.058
